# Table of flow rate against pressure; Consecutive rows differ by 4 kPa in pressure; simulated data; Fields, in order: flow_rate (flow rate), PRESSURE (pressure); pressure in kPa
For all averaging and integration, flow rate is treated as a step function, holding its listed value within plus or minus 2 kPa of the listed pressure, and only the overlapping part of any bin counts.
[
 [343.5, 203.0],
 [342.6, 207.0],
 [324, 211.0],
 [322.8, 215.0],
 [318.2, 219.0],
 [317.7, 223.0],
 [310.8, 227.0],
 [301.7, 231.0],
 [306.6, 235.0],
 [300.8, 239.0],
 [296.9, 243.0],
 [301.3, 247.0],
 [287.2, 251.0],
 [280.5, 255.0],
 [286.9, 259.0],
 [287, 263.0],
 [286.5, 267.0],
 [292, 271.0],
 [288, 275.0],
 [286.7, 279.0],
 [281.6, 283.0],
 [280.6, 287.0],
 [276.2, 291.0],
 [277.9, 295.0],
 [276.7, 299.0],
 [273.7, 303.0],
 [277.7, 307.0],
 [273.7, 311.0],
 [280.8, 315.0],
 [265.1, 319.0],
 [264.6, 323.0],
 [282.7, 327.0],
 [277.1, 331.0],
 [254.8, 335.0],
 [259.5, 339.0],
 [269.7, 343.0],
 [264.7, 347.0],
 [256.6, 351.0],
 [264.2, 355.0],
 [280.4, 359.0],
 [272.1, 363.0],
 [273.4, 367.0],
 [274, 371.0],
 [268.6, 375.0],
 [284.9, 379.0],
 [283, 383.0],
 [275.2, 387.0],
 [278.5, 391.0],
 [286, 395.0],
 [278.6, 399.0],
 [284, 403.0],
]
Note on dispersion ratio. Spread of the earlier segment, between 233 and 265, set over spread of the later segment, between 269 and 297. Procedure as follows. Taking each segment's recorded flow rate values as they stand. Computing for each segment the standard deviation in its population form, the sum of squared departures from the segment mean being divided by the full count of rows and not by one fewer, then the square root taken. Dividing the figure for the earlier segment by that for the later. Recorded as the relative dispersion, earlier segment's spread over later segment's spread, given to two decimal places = 1.61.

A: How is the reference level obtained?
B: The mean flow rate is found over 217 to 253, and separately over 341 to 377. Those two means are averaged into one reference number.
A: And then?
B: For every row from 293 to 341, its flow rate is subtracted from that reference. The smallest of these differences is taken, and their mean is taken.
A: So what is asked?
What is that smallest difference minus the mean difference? -11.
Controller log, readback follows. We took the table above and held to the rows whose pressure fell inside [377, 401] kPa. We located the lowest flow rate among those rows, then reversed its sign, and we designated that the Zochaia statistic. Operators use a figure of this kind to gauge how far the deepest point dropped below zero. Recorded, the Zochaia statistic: -275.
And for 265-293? -276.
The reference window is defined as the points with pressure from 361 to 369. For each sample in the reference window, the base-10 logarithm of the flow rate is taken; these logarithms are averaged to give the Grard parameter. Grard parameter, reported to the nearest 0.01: 2.44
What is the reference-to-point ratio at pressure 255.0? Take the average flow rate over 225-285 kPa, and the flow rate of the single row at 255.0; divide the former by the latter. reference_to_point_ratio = 1.04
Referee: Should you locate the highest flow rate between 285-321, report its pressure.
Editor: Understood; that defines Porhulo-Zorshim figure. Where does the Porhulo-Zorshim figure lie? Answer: 315.0 kPa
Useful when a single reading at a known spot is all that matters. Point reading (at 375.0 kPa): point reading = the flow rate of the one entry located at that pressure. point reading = 268.6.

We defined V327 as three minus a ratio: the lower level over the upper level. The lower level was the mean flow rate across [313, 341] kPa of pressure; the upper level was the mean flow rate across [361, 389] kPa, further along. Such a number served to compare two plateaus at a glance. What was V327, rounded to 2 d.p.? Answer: 2.02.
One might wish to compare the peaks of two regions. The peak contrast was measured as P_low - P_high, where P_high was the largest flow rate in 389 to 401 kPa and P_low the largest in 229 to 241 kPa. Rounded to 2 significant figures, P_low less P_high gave 21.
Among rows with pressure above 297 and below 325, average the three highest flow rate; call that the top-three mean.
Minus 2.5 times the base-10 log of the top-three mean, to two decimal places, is -6.11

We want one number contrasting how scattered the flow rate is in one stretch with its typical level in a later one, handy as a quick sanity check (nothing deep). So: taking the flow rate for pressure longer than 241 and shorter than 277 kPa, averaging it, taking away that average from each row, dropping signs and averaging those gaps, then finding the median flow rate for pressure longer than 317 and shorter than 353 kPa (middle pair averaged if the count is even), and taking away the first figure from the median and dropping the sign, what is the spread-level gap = 260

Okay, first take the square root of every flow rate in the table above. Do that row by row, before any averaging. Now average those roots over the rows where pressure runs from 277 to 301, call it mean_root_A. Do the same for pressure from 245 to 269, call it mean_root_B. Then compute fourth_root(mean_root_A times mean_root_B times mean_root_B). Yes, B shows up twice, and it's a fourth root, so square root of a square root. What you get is 8.33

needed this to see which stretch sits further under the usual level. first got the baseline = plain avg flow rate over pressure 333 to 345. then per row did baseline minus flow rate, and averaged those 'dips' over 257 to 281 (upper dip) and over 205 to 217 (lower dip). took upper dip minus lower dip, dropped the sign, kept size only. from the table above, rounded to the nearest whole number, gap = 42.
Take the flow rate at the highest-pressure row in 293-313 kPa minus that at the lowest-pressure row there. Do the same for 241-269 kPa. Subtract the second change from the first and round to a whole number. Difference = 6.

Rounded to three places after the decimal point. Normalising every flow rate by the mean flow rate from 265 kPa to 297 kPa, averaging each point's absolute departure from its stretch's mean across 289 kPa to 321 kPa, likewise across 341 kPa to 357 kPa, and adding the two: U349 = 0.024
